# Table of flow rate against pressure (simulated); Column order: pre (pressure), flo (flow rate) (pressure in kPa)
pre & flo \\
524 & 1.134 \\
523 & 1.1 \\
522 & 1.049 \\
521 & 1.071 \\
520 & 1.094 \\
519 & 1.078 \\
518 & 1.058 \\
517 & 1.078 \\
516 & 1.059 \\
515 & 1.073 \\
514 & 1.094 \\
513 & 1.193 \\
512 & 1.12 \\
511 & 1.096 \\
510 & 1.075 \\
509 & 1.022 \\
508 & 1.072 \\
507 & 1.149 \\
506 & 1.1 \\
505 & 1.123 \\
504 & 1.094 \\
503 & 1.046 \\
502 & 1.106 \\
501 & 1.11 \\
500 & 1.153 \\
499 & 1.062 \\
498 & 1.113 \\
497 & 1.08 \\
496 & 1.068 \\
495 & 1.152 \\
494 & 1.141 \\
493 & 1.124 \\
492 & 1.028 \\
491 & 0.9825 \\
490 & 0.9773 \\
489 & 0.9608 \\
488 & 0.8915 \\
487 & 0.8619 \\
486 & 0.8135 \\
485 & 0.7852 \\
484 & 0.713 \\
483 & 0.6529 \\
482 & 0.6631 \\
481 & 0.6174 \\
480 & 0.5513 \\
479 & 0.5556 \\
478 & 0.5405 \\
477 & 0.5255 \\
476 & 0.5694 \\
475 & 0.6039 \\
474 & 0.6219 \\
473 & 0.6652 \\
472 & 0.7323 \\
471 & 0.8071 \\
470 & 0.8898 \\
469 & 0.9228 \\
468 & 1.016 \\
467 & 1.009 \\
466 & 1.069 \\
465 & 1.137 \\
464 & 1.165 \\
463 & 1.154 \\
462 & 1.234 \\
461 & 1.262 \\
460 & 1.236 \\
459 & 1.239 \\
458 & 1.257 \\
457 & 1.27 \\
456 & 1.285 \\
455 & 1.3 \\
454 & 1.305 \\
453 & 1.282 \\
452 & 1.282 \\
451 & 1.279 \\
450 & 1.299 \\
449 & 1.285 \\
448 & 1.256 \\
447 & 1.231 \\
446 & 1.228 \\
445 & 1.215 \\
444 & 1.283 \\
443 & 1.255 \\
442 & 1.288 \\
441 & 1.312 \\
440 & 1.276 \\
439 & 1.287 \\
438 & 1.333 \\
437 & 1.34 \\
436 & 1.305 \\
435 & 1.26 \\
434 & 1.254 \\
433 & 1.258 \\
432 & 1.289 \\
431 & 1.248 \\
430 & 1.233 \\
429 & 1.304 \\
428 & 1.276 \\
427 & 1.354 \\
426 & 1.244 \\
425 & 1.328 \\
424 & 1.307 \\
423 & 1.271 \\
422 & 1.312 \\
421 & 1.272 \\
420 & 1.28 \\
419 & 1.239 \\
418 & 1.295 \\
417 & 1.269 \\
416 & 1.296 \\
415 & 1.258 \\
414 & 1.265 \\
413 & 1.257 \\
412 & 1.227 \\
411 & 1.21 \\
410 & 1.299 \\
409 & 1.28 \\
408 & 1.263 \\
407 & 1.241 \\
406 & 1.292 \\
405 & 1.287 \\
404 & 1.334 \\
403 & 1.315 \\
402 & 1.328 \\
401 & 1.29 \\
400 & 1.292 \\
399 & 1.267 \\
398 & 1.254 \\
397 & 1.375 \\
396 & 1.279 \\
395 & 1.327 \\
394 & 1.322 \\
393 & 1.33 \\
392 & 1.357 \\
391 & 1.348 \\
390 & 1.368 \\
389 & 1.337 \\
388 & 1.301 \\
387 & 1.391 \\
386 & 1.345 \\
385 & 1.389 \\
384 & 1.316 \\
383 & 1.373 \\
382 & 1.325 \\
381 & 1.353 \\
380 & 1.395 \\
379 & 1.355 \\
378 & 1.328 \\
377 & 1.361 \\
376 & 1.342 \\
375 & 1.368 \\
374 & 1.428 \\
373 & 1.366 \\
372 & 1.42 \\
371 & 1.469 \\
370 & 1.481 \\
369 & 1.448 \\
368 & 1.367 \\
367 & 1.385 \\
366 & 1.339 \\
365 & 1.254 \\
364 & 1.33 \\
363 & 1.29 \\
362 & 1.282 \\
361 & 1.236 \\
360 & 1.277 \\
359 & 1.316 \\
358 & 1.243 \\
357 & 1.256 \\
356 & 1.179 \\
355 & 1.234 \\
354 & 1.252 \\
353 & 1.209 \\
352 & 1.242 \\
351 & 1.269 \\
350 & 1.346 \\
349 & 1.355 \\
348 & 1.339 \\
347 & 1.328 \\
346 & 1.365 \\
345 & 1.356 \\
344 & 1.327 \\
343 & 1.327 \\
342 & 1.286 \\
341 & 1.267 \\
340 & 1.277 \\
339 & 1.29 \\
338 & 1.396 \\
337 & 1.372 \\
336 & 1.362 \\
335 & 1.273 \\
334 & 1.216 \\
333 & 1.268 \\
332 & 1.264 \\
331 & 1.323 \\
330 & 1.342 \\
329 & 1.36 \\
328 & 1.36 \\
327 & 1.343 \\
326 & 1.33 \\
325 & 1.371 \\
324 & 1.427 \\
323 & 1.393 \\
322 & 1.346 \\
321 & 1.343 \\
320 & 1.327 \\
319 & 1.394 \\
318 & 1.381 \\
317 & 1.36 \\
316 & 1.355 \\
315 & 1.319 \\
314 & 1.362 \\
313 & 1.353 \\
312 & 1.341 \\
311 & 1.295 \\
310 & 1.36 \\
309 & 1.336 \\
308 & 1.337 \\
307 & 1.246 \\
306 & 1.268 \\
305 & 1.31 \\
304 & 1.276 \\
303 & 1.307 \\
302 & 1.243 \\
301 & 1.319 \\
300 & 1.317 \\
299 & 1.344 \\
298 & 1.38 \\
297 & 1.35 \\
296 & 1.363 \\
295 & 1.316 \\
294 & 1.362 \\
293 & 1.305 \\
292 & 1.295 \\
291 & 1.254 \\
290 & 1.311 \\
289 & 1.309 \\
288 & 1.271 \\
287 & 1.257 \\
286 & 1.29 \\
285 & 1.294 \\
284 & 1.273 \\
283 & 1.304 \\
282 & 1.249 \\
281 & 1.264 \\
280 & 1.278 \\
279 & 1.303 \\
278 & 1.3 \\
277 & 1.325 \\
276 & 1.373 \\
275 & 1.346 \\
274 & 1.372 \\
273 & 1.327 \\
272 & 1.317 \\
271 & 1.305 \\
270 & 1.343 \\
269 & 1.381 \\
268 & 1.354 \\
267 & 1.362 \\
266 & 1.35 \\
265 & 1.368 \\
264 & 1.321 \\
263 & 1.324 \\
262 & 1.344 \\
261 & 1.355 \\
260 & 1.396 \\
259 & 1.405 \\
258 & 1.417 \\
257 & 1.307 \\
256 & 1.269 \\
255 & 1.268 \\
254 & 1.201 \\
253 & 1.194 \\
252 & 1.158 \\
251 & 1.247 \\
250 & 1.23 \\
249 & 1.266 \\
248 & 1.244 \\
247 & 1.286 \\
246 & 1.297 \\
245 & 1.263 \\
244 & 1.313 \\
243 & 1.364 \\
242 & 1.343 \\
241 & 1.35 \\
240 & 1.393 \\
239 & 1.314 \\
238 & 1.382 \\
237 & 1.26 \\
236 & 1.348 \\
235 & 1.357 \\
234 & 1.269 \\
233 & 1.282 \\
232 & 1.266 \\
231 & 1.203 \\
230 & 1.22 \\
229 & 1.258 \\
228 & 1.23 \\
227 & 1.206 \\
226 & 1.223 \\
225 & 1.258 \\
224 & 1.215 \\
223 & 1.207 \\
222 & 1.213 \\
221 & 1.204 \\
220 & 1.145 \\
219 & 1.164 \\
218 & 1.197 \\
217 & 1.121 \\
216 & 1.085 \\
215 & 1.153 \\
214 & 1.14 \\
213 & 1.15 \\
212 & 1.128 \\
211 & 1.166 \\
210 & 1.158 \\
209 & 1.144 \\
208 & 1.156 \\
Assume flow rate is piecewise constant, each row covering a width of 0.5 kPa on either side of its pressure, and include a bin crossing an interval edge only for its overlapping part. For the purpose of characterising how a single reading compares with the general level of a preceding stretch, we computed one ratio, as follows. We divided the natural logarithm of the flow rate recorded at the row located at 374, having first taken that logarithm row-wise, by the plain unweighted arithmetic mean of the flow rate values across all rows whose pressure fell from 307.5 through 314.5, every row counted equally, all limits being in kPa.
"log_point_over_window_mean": 0.27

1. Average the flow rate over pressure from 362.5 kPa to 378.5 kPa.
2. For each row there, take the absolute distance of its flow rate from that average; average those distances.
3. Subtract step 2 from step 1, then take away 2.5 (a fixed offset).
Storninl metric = -1.18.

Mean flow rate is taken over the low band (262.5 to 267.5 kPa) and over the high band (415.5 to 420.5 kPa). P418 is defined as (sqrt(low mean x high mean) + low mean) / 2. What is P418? 1.33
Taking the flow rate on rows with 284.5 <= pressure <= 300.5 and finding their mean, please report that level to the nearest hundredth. 1.31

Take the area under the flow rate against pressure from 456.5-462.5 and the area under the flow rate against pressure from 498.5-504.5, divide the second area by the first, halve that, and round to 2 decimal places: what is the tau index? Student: 0.44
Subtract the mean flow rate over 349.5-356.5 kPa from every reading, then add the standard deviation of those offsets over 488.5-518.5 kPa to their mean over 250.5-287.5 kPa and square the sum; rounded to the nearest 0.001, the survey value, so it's 0.014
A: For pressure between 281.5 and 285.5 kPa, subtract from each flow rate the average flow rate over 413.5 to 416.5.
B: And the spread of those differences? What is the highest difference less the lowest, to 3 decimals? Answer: 0.055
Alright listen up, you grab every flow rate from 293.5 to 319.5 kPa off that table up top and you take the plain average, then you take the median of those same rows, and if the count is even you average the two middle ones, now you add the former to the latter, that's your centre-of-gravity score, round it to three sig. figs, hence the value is 2.67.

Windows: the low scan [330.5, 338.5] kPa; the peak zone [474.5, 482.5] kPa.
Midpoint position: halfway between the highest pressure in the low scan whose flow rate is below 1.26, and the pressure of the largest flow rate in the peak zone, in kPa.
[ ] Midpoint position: 408.0 kPa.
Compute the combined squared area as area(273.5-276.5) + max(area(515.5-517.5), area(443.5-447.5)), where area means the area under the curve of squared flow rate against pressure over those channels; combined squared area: 12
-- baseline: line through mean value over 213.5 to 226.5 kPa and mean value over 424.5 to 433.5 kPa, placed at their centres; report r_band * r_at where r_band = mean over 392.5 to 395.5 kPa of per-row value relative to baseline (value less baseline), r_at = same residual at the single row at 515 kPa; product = -0.016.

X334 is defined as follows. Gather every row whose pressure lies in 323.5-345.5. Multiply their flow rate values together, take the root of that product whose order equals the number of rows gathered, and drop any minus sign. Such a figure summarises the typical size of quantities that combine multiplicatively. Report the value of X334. 1.32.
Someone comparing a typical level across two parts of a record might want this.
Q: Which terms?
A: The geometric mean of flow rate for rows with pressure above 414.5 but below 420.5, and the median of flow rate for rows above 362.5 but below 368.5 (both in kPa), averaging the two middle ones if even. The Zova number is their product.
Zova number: 1.70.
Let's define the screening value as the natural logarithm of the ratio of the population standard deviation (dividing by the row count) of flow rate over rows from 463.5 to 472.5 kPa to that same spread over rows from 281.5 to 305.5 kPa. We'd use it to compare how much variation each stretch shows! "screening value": 1.3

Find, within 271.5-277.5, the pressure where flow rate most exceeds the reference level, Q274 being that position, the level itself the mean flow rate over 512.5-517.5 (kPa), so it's 276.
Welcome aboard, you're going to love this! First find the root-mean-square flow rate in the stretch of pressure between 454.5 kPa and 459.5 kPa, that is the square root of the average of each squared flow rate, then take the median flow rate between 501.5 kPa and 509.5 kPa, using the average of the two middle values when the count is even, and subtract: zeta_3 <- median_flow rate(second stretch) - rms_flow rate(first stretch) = -0.17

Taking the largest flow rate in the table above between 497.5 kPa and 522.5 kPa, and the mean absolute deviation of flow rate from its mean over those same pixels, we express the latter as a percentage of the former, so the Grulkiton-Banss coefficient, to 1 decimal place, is 2.4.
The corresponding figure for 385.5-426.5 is 2.4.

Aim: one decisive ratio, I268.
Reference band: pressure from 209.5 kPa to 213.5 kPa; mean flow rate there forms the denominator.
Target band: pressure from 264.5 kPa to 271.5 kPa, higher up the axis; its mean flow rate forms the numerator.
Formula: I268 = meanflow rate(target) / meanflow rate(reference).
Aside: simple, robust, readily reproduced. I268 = 1.18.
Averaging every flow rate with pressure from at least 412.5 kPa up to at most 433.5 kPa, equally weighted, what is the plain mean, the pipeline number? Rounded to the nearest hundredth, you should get 1.28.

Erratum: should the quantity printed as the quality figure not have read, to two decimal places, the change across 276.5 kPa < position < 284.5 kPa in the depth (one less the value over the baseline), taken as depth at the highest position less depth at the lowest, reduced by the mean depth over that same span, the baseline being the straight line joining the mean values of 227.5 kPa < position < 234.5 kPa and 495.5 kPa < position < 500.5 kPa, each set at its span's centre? 0.10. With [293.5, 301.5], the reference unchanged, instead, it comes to 0.14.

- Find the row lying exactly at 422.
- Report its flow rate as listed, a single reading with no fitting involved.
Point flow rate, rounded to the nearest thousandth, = 1.312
